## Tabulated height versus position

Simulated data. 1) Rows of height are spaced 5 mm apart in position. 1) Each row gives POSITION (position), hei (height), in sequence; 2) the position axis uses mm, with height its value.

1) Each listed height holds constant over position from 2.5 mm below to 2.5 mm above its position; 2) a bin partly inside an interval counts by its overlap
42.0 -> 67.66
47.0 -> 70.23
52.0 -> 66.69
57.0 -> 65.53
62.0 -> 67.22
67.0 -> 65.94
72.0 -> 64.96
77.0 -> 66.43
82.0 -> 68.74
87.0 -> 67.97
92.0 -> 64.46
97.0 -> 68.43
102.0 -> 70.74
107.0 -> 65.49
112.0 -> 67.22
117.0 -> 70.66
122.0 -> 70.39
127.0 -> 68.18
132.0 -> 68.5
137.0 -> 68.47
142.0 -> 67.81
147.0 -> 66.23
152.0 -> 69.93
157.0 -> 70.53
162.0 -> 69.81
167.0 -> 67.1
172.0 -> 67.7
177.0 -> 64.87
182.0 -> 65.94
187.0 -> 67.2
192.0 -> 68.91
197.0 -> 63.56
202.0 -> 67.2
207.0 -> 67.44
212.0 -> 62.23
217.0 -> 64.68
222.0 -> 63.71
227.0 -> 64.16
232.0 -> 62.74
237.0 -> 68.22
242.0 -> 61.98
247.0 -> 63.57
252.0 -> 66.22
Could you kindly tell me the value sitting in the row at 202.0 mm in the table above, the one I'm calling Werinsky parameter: 67.2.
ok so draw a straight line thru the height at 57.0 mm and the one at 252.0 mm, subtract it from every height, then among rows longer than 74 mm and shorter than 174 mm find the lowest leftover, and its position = 92.0 mm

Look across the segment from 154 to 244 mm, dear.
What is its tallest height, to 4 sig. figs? 70.53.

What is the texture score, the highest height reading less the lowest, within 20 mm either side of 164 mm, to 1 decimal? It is 5.7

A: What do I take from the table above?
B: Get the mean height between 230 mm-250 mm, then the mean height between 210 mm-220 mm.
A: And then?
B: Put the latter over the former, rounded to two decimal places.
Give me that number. 0.99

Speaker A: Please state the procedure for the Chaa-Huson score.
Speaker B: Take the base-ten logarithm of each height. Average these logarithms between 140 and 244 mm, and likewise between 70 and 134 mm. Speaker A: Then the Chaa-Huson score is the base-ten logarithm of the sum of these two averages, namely 0.5626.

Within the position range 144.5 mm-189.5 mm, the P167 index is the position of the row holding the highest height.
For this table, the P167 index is 157.0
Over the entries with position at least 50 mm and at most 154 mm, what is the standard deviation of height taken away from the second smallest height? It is 63.1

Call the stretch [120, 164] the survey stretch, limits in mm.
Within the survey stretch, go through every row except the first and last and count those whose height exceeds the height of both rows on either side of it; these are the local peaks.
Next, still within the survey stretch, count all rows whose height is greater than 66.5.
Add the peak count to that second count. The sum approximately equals 10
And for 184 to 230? 7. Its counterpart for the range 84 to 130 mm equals 9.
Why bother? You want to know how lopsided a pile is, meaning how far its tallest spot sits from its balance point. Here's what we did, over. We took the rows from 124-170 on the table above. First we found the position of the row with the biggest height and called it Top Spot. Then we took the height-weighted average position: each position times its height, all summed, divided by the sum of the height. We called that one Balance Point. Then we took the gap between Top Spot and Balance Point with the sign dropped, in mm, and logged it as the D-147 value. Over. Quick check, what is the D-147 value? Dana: 10.0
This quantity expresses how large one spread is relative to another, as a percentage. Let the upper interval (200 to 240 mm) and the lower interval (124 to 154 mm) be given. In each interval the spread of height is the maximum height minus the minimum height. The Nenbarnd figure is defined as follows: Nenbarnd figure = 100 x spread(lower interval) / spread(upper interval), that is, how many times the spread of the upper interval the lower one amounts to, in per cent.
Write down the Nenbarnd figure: 62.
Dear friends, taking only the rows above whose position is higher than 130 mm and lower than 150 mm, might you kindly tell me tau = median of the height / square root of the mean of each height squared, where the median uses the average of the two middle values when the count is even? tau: 1.01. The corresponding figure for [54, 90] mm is 1.00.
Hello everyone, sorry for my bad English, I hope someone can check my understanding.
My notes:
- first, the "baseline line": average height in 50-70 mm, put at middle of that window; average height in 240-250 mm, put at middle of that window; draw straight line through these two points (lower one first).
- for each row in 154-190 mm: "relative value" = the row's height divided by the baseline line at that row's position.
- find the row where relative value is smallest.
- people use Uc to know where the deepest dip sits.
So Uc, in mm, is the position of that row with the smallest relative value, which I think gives 177.0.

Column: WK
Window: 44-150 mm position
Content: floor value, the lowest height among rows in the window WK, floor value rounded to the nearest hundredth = 64.46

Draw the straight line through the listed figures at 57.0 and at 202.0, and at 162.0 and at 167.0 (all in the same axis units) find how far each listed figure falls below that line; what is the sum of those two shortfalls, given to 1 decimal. -3.4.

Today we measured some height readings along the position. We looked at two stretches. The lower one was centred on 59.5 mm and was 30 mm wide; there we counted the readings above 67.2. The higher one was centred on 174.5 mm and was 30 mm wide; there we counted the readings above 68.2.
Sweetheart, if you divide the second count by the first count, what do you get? 0.50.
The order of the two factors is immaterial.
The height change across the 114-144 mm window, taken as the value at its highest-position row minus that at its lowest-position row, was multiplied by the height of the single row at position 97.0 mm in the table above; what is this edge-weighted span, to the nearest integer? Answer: -195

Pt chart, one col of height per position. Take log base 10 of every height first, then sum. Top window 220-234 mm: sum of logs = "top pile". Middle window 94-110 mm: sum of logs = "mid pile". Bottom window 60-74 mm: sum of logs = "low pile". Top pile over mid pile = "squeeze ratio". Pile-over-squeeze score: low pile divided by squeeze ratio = 5.55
